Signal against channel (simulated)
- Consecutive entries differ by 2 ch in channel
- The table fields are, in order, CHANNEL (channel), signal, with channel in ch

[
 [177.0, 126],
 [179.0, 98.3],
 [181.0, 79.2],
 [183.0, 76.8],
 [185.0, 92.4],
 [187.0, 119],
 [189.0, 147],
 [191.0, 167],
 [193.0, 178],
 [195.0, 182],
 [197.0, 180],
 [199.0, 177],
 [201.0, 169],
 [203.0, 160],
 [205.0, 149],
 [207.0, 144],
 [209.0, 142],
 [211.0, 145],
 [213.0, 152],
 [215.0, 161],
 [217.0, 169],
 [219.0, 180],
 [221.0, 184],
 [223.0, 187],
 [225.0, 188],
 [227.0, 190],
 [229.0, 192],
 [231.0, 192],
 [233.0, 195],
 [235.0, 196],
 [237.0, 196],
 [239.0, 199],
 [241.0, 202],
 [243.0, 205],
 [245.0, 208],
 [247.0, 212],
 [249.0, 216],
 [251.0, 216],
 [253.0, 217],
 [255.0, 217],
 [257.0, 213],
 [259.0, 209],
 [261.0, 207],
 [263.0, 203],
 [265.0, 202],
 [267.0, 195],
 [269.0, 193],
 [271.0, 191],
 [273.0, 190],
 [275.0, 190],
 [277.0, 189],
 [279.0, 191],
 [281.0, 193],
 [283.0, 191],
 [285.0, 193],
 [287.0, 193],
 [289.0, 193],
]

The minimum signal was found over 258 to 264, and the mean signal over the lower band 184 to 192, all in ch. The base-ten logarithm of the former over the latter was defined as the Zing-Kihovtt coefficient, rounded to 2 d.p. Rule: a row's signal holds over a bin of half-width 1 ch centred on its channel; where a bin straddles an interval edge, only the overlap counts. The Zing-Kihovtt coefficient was 0.19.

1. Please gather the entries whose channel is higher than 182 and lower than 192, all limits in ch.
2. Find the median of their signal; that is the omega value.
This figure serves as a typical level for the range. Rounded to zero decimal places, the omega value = 119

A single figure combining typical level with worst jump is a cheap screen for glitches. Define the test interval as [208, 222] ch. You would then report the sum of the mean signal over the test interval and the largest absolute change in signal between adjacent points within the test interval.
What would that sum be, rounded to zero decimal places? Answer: 173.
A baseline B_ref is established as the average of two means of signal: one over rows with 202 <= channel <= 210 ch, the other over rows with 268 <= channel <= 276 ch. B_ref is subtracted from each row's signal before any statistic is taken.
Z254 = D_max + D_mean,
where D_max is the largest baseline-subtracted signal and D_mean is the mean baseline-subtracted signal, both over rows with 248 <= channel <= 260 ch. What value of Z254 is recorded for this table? 92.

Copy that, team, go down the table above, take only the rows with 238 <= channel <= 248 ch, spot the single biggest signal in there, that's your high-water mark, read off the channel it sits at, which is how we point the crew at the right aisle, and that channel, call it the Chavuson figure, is 247.0 ch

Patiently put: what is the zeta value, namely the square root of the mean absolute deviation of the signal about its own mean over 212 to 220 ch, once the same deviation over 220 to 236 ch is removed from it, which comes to 2.4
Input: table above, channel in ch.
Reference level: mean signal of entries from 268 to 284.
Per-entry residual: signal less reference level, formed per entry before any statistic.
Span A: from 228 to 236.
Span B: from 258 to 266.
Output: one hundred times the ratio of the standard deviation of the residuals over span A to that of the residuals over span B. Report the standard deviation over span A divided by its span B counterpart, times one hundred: 62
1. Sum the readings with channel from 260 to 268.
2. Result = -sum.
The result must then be -807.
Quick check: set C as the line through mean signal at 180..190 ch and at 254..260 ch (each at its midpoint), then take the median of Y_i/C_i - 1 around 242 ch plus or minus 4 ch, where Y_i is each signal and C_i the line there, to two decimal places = 0.07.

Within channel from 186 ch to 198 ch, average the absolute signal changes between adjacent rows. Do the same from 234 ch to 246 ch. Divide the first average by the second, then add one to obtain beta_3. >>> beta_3 6.4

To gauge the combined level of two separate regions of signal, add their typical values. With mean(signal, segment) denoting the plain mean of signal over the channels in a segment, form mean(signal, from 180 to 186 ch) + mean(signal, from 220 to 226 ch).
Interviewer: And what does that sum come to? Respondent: 269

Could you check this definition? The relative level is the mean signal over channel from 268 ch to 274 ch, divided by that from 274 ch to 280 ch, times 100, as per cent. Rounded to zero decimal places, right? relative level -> 101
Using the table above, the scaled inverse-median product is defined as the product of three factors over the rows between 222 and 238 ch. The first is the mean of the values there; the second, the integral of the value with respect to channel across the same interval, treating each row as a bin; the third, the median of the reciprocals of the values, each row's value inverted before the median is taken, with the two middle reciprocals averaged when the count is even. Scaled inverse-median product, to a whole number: 3072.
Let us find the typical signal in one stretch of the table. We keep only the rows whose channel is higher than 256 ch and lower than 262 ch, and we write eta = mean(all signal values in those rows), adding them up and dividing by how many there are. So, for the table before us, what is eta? 210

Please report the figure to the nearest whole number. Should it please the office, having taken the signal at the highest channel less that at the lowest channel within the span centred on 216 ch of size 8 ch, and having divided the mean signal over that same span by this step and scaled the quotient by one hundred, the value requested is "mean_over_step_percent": 591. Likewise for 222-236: 2127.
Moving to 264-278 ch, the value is -1484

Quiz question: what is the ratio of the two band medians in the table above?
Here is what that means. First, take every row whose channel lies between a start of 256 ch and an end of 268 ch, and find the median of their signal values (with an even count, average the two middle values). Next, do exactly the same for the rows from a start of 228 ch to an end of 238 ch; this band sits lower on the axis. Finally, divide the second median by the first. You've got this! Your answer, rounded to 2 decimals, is 0.95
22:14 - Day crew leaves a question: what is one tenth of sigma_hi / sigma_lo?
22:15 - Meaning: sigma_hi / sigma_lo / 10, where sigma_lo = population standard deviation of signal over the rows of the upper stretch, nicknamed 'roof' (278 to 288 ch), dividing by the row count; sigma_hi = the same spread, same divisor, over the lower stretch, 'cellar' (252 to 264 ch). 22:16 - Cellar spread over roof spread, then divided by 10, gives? 0.53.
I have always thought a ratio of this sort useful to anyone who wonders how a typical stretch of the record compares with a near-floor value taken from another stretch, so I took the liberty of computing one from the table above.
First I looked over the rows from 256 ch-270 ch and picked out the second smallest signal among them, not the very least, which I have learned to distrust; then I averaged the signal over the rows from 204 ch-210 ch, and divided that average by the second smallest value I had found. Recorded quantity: 0.74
